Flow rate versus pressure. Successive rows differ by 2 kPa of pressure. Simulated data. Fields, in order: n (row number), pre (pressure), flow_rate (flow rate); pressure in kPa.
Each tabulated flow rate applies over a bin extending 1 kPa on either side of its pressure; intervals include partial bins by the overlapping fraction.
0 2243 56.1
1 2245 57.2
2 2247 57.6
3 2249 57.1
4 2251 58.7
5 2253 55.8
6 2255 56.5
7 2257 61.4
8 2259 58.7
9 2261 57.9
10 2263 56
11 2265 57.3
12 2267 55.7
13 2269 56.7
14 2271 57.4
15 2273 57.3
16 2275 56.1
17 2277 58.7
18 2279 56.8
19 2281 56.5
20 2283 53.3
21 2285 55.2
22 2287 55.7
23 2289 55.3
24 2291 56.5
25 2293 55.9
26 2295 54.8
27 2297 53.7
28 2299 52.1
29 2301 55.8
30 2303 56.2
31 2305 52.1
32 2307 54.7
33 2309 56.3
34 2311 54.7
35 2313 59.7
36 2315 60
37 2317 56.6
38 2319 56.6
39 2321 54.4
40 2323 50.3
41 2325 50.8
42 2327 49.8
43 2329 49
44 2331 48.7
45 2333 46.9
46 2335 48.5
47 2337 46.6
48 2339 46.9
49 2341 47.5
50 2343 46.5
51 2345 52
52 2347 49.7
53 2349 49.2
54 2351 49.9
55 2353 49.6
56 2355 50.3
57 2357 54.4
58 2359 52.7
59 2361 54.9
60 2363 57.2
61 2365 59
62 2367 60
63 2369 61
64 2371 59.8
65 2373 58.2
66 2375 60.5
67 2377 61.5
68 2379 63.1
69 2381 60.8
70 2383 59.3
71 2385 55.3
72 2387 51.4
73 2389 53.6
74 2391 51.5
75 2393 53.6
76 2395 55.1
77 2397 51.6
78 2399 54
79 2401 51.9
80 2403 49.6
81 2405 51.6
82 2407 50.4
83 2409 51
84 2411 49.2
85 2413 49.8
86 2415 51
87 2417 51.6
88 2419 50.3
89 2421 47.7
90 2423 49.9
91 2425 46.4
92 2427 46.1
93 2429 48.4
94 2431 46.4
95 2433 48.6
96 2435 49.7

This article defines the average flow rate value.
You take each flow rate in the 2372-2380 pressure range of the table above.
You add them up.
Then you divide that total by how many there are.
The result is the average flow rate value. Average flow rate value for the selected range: 61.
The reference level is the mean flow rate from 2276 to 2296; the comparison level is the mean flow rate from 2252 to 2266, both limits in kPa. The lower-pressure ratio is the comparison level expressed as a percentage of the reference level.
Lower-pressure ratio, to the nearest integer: 103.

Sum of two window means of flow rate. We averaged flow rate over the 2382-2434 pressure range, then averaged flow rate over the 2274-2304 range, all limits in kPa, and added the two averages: 106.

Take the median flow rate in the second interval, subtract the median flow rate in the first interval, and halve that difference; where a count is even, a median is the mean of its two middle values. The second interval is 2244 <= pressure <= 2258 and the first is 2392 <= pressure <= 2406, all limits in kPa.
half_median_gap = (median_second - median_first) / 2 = 3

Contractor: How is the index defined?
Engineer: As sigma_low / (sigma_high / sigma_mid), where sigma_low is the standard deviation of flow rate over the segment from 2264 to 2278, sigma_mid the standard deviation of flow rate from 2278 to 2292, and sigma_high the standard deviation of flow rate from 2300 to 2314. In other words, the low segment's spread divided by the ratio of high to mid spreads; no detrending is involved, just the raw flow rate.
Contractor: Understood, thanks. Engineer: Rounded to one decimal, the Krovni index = 0.5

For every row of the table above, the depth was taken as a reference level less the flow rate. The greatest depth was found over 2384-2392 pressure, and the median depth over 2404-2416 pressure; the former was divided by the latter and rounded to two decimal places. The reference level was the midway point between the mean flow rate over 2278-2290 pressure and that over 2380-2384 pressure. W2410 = 0.90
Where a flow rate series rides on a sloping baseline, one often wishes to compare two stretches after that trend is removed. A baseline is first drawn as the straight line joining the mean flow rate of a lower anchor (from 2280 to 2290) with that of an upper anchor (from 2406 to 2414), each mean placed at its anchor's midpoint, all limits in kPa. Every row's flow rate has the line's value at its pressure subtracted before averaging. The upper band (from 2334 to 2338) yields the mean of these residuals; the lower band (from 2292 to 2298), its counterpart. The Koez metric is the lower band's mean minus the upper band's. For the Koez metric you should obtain 6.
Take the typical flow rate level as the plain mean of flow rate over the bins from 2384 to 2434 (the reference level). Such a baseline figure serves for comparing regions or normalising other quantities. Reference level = 50.6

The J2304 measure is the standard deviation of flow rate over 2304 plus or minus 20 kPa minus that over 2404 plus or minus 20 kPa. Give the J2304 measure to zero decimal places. 0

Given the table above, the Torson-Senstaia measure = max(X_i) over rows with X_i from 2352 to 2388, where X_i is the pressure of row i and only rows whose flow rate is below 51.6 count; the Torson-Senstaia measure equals 2387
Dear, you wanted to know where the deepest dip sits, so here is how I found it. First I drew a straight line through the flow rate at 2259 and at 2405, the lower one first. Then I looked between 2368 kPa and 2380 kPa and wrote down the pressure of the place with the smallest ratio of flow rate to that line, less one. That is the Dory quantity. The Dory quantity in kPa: 2373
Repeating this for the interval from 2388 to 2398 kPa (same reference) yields 2391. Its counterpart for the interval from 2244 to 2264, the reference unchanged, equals 2253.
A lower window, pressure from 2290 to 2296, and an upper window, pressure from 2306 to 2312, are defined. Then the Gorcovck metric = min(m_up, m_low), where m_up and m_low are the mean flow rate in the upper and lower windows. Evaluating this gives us 55.2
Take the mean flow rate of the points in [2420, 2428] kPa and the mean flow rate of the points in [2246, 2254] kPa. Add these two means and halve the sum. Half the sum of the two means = 52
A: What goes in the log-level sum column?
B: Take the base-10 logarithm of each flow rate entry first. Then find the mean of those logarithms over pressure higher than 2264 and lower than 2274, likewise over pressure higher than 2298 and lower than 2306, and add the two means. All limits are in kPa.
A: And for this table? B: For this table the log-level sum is 3.49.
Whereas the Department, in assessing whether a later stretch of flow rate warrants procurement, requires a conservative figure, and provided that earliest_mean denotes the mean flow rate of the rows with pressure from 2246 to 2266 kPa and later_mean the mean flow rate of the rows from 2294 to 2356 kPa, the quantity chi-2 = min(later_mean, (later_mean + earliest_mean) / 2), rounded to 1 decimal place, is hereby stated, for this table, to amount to 51.9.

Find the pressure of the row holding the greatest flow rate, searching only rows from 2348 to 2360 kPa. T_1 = 2357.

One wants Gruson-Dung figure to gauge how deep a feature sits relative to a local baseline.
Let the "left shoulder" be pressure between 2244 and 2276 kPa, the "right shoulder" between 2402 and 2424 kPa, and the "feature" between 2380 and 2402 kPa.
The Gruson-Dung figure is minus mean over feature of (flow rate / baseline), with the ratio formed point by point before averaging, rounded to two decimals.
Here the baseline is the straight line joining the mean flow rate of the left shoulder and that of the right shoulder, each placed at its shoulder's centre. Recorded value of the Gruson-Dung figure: -1.06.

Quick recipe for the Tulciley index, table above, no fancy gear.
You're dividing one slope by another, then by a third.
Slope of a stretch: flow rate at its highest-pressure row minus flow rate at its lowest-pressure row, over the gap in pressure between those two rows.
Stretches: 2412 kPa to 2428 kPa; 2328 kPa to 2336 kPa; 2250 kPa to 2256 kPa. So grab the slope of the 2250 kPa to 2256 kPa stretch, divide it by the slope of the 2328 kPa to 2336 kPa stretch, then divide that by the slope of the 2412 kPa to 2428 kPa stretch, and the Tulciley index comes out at -25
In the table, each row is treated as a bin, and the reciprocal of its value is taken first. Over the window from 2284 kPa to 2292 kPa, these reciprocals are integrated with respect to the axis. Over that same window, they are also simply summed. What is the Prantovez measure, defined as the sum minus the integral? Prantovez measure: -0.072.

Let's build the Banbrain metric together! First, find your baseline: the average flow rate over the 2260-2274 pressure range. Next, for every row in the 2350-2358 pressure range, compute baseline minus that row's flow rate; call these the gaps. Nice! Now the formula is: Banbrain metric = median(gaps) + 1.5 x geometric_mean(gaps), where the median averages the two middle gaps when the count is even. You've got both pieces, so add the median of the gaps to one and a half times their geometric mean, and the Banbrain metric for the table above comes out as 15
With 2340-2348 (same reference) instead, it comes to 20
